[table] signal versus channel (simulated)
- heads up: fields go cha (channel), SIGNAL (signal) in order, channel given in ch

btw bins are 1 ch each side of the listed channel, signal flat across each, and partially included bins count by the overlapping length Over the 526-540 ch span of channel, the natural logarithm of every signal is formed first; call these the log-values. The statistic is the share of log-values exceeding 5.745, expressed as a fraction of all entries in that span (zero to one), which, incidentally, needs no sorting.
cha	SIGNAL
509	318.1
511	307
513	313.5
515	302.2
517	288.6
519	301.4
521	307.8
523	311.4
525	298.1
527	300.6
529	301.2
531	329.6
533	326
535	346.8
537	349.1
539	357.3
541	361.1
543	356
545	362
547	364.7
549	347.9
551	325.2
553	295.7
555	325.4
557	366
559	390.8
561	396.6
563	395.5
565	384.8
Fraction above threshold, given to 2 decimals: 0.71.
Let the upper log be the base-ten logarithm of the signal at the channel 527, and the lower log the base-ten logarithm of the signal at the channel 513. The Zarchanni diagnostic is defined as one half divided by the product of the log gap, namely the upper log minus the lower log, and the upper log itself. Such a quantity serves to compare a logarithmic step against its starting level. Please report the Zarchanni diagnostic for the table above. -11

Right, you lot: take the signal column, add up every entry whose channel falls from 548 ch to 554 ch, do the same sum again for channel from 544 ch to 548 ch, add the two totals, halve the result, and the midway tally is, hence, 848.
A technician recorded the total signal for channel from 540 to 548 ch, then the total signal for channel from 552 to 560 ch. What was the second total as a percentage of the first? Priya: 95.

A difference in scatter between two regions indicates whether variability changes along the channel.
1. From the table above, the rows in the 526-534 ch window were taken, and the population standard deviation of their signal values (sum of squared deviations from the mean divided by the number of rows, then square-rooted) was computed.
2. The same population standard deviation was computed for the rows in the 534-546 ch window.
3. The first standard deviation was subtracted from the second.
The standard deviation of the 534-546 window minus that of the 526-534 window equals -8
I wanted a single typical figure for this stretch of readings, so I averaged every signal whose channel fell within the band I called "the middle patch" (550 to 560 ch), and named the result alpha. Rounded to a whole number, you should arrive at 341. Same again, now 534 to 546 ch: 355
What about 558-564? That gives 394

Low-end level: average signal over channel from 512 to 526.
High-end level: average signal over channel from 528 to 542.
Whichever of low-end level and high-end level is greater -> 339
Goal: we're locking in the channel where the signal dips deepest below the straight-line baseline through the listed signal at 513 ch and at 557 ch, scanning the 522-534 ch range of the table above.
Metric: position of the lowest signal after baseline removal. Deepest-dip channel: 529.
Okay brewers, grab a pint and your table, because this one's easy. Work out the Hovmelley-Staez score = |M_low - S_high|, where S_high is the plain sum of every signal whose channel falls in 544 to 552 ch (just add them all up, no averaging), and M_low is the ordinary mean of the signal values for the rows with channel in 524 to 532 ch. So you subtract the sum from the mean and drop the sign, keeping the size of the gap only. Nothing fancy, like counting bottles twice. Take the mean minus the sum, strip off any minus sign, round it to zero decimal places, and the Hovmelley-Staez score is 1092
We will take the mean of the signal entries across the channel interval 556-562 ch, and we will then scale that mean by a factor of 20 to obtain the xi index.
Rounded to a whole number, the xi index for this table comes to 7689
